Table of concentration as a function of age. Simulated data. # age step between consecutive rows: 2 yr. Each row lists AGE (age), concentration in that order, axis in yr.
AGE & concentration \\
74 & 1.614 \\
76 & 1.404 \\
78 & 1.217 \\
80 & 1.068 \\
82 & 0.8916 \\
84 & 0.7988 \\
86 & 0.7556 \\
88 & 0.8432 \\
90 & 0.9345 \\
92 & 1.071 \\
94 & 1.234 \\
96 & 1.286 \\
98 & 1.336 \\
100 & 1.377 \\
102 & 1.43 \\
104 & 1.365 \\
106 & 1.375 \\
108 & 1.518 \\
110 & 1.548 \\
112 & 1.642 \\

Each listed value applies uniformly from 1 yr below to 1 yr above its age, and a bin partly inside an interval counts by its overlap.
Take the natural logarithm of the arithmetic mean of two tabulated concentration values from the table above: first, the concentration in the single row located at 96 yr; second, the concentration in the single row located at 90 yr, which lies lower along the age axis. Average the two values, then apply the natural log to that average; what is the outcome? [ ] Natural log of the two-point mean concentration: 0.10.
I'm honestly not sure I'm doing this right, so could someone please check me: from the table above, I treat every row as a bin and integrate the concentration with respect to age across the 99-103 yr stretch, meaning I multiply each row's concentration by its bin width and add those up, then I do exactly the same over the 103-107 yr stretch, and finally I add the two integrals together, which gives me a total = 11.1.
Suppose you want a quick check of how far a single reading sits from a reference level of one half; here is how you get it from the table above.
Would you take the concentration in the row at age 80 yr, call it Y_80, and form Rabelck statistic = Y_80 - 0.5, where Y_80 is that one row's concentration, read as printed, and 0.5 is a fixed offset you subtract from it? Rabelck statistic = 0.57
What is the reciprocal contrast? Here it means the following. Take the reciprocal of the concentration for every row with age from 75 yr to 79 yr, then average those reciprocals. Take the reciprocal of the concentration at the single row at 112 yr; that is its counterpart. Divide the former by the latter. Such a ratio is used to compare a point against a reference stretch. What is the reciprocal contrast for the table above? 1.3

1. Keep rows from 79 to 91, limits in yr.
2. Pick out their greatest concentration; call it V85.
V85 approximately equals 1.068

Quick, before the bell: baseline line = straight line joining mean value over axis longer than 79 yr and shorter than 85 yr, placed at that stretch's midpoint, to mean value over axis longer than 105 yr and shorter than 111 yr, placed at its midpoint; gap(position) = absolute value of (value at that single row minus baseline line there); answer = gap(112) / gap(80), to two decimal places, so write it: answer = 0.39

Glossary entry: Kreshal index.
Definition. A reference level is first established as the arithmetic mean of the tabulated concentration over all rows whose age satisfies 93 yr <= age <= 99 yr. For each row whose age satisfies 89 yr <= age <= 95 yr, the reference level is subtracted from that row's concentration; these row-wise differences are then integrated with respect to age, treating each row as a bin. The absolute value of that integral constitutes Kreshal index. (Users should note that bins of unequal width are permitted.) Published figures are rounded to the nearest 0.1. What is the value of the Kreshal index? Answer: 1.2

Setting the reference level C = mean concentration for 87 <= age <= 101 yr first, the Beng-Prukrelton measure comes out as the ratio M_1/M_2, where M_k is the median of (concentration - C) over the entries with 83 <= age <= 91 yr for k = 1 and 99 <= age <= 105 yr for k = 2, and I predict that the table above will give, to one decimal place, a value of -1.5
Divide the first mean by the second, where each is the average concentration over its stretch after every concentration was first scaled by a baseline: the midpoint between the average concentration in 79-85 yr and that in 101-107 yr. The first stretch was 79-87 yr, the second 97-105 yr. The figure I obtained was 0.64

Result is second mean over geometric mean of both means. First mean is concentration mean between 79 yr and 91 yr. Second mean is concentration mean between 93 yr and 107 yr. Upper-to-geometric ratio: 1.23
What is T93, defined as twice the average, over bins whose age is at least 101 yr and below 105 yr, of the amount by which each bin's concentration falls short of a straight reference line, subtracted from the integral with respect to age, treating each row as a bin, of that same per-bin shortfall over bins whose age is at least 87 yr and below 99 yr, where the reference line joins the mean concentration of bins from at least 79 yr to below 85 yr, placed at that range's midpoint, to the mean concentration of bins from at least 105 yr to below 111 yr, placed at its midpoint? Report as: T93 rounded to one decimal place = 0.5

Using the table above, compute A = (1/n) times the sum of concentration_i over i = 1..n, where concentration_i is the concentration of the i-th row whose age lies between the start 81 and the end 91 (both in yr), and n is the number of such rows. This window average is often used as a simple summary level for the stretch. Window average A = 0.84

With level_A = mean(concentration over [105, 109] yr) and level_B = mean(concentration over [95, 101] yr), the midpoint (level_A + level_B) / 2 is 1.39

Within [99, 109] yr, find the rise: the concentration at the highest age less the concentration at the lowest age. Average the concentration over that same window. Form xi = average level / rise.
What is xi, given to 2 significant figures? 10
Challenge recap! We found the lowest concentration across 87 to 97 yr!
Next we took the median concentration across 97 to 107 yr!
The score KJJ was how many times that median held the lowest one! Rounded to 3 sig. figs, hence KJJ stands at 1.63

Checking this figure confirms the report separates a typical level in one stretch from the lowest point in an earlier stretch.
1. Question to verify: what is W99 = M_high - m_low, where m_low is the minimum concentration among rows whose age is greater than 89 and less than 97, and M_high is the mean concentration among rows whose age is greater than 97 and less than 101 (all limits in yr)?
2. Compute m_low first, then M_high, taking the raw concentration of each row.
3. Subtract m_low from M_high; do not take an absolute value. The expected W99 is 0.42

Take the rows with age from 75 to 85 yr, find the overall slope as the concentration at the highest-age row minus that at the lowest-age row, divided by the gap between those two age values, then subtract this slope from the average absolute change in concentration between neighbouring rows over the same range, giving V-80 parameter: 0.227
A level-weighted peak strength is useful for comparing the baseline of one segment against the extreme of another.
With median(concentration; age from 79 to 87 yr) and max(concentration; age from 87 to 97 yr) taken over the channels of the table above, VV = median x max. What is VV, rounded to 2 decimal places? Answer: 1.09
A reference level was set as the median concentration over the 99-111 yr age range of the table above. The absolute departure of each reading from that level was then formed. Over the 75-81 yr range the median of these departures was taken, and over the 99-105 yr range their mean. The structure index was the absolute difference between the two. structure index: 0.16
